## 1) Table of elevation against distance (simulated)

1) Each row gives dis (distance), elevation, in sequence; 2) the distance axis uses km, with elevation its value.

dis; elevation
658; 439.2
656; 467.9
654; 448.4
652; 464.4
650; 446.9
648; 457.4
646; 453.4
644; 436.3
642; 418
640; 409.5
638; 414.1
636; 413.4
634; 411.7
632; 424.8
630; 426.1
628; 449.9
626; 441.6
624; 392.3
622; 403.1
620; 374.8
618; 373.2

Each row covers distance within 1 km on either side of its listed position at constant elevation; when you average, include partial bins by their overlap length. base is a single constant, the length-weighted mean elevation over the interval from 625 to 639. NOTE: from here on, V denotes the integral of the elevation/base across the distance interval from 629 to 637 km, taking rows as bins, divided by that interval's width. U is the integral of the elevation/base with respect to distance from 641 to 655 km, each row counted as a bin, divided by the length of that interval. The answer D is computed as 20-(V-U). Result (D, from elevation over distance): 20.1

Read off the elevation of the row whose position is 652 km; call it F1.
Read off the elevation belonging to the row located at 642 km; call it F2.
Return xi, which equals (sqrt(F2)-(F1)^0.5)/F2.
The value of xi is -0.003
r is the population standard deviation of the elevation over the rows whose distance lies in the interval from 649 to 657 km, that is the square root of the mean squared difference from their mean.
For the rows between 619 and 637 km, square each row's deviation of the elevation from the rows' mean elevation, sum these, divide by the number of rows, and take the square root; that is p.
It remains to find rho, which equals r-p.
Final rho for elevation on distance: -12.8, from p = 22.2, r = 9.3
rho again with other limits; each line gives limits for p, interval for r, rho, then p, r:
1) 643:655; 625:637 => 5.1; 8.8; 13.9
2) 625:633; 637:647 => 5.8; 10.6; 16.3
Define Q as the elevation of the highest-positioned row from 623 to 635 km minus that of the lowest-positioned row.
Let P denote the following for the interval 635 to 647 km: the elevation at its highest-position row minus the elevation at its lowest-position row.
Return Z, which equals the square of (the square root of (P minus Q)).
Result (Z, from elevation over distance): 21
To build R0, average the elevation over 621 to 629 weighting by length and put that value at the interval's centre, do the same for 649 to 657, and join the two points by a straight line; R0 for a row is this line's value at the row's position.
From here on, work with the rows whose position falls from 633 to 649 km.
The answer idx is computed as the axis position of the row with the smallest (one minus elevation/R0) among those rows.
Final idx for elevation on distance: 648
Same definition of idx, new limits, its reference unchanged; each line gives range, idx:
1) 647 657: 652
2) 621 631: 628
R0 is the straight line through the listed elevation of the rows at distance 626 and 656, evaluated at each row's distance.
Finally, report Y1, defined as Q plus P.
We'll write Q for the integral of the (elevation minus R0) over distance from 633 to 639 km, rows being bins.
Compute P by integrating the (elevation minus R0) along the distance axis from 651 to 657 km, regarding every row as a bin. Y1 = -259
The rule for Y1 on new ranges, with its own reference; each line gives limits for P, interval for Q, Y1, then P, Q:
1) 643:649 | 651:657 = -96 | -61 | -35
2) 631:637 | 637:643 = -432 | -192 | -240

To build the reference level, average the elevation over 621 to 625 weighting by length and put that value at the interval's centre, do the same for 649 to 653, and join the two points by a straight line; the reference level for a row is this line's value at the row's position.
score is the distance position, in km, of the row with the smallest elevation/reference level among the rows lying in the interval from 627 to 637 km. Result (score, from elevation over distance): 636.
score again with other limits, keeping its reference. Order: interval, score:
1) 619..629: 620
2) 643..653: 650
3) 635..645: 640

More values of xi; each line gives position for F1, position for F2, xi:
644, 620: -0.004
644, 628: 0.001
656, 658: -0.002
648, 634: -0.003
